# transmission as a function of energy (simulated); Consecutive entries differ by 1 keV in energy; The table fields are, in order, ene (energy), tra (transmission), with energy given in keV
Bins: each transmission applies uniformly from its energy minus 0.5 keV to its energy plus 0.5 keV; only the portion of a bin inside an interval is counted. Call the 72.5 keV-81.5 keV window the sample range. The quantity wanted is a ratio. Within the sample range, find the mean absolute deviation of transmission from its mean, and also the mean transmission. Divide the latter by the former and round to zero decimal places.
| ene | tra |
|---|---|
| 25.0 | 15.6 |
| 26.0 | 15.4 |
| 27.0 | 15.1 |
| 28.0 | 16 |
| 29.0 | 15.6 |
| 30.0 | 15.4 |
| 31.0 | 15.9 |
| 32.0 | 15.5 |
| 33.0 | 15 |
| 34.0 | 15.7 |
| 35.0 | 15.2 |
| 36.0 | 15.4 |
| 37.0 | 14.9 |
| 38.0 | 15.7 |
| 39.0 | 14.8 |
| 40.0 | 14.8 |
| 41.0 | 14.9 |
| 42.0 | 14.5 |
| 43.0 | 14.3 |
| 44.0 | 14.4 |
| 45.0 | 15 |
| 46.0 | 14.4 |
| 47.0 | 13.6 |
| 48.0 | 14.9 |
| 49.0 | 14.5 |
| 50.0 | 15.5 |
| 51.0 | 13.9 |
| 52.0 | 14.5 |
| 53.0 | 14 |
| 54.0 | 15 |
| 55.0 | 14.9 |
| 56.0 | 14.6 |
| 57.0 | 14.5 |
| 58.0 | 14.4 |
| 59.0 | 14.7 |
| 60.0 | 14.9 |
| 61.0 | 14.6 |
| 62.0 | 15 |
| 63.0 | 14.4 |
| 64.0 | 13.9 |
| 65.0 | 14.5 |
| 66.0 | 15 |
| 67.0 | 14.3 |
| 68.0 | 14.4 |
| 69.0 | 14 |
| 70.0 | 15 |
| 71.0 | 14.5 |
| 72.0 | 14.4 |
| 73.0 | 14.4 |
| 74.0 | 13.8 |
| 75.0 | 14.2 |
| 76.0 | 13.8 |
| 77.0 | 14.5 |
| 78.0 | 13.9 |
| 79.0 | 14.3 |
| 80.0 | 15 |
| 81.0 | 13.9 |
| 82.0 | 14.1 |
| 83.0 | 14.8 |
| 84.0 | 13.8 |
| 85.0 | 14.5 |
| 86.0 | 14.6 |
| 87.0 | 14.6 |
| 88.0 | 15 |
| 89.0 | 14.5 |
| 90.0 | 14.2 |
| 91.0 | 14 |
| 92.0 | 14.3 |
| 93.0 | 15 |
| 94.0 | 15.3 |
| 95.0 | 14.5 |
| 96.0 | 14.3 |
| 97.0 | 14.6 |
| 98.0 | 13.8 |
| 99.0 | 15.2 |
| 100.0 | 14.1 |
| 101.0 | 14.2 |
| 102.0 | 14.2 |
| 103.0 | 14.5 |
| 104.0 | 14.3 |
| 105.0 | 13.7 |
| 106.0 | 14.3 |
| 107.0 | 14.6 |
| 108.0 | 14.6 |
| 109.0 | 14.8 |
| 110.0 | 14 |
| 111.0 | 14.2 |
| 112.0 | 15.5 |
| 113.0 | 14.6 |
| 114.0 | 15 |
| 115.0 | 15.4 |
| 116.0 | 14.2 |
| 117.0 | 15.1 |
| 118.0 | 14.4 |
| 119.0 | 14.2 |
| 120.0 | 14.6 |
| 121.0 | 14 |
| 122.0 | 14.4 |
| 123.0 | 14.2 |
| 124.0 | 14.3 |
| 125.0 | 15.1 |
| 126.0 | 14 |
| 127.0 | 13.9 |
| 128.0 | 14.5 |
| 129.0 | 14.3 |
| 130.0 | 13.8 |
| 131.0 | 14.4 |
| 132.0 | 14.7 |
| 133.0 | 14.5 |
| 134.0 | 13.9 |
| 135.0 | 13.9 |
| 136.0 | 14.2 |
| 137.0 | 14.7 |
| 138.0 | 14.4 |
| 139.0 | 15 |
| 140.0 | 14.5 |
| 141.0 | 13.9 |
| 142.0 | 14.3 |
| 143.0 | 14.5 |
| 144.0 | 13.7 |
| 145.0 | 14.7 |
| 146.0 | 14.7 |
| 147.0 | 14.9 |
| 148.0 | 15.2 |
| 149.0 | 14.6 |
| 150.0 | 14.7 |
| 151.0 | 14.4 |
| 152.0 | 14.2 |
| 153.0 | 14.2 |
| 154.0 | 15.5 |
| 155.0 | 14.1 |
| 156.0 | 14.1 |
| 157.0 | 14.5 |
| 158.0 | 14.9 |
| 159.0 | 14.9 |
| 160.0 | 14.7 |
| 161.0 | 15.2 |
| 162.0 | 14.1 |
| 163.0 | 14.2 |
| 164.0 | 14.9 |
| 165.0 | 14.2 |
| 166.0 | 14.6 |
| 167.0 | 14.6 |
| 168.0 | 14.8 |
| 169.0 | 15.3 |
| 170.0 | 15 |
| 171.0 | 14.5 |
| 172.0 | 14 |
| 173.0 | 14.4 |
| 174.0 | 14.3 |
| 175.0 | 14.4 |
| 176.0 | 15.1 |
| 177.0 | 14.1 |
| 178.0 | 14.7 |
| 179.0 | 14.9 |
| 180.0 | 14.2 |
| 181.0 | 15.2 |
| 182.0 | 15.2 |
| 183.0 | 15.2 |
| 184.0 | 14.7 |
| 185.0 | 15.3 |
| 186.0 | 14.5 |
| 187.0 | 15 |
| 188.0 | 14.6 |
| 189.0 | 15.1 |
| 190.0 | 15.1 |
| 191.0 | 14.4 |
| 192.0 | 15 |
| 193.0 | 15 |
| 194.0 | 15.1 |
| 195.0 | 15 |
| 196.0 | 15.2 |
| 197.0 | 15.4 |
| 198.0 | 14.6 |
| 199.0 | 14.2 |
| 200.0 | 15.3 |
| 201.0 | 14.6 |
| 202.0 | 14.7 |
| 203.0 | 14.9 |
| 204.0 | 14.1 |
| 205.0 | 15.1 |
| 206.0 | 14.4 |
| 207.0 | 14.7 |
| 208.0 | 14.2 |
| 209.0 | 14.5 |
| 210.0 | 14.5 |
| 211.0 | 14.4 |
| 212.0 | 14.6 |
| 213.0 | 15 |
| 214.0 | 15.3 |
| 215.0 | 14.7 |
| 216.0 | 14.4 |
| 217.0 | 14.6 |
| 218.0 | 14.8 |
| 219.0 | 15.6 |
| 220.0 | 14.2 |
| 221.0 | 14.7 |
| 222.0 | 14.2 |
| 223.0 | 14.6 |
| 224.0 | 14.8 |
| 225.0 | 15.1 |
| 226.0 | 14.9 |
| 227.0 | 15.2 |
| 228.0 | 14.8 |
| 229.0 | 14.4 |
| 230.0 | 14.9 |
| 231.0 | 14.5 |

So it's 46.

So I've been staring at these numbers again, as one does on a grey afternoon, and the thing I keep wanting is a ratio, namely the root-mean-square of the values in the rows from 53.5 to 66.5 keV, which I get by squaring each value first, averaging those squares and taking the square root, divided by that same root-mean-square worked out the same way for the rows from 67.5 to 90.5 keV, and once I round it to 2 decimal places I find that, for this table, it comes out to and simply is 1.02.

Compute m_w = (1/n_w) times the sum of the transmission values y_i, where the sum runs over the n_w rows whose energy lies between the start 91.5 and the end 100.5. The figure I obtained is 14.6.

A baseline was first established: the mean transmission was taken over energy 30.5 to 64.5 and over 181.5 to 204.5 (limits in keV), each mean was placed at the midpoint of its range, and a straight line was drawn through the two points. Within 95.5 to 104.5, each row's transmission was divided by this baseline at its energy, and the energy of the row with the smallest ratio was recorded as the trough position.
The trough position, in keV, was 98.0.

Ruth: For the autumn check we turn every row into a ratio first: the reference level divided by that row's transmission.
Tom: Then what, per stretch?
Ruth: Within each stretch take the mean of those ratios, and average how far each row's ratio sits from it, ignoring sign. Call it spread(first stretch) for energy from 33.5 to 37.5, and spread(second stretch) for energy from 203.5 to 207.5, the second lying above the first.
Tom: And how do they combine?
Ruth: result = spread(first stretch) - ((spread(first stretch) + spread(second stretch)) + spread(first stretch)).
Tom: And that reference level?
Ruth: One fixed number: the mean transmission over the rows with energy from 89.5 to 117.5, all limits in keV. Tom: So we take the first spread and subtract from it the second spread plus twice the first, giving -0.038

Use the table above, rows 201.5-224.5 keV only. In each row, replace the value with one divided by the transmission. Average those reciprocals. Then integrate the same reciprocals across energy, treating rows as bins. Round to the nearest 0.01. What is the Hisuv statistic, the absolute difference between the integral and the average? 1.50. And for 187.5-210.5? 1.49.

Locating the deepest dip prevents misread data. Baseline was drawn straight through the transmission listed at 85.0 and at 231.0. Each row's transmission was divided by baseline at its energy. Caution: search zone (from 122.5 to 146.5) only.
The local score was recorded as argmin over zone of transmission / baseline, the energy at 144.0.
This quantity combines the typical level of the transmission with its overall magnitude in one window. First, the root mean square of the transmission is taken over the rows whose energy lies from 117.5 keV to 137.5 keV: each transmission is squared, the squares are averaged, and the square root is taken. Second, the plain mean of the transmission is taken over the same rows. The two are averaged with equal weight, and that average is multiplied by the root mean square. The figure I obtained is 205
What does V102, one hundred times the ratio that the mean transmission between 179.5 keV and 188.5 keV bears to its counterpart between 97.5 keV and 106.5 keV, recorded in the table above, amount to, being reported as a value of 104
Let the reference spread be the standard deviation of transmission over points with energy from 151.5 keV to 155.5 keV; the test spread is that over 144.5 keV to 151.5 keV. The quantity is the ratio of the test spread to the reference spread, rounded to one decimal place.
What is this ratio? 0.4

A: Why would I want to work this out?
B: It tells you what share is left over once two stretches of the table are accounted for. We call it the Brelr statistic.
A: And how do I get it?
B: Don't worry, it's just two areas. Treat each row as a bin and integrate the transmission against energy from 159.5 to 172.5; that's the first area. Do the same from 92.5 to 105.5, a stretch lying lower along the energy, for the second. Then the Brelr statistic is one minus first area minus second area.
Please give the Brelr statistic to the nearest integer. -377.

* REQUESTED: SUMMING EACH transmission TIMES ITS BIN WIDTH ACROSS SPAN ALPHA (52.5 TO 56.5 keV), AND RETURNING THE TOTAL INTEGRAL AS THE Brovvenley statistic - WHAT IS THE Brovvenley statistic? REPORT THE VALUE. 58.5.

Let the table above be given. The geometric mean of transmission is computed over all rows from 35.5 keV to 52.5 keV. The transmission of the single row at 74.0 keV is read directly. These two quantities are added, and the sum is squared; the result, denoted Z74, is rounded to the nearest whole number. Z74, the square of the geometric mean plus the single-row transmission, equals 812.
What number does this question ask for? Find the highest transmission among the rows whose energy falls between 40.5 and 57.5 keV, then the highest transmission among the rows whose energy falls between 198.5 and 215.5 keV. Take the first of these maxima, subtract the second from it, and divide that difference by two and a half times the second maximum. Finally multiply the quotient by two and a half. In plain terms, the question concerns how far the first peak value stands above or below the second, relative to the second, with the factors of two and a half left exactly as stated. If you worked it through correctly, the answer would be 0.01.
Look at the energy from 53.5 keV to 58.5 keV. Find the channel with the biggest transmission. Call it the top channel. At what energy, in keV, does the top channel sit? 54.0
